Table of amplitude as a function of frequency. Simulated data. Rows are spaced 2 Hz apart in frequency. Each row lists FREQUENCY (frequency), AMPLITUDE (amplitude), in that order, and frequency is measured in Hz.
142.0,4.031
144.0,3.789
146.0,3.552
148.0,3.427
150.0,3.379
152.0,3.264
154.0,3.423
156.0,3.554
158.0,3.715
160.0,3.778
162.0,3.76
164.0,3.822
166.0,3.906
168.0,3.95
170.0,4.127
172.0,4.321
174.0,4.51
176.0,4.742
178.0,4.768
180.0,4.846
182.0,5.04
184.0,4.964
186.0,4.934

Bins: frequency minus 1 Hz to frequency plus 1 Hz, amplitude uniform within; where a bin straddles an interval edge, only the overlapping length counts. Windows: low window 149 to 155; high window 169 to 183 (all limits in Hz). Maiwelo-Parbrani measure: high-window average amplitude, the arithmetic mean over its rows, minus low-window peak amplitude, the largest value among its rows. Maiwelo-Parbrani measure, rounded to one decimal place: 1.2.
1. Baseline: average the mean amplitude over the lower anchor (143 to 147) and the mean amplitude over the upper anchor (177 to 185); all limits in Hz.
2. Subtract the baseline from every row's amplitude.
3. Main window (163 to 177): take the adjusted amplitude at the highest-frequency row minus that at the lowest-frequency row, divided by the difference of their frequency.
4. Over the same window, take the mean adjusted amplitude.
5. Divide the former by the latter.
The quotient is -0.85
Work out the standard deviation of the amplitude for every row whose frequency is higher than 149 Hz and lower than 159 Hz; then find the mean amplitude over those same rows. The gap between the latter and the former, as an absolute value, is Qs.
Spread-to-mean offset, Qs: 3.3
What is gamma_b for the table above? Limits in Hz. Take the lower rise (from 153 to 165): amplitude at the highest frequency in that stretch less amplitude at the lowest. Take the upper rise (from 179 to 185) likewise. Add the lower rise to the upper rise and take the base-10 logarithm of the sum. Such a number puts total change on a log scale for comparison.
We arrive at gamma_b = -0.29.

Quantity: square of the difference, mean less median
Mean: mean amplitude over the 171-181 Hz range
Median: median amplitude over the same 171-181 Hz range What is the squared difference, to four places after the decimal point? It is 0.0109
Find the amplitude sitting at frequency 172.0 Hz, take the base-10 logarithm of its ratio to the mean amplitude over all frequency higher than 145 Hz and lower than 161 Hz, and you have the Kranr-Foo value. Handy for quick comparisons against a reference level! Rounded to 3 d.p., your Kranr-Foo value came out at 0.090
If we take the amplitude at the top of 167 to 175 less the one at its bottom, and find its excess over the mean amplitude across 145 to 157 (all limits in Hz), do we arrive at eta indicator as -2.9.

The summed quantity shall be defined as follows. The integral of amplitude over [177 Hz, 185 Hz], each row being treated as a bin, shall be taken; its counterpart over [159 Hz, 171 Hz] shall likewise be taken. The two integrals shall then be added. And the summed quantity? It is 86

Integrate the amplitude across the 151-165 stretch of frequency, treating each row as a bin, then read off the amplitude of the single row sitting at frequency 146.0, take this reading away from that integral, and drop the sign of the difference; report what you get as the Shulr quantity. 47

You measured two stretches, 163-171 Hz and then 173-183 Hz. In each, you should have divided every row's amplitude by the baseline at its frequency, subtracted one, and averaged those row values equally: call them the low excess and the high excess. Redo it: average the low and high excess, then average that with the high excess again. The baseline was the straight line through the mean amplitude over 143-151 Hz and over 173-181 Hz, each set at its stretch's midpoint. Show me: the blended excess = -0.018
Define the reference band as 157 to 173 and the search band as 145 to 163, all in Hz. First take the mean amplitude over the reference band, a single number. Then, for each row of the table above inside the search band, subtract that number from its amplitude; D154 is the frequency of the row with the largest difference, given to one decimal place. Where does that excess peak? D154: 160.0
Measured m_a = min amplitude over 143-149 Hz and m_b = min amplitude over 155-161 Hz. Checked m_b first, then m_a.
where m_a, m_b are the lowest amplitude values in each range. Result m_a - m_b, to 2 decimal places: -0.13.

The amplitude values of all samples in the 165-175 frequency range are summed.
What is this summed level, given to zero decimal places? 21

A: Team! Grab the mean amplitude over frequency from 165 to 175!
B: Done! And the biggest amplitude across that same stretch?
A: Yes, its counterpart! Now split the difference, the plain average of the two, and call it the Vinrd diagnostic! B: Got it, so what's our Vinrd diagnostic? 4.3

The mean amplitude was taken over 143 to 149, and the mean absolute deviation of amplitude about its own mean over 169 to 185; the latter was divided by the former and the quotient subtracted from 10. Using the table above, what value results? 9.93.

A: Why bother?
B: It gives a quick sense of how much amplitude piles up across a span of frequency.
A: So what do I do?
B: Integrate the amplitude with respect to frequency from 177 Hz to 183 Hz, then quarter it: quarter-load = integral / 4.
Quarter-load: 7.3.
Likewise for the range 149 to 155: 5.0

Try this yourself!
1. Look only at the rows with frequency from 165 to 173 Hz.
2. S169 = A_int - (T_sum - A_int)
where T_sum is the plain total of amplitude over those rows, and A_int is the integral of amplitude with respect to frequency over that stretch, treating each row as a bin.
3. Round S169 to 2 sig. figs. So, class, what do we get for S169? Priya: 49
